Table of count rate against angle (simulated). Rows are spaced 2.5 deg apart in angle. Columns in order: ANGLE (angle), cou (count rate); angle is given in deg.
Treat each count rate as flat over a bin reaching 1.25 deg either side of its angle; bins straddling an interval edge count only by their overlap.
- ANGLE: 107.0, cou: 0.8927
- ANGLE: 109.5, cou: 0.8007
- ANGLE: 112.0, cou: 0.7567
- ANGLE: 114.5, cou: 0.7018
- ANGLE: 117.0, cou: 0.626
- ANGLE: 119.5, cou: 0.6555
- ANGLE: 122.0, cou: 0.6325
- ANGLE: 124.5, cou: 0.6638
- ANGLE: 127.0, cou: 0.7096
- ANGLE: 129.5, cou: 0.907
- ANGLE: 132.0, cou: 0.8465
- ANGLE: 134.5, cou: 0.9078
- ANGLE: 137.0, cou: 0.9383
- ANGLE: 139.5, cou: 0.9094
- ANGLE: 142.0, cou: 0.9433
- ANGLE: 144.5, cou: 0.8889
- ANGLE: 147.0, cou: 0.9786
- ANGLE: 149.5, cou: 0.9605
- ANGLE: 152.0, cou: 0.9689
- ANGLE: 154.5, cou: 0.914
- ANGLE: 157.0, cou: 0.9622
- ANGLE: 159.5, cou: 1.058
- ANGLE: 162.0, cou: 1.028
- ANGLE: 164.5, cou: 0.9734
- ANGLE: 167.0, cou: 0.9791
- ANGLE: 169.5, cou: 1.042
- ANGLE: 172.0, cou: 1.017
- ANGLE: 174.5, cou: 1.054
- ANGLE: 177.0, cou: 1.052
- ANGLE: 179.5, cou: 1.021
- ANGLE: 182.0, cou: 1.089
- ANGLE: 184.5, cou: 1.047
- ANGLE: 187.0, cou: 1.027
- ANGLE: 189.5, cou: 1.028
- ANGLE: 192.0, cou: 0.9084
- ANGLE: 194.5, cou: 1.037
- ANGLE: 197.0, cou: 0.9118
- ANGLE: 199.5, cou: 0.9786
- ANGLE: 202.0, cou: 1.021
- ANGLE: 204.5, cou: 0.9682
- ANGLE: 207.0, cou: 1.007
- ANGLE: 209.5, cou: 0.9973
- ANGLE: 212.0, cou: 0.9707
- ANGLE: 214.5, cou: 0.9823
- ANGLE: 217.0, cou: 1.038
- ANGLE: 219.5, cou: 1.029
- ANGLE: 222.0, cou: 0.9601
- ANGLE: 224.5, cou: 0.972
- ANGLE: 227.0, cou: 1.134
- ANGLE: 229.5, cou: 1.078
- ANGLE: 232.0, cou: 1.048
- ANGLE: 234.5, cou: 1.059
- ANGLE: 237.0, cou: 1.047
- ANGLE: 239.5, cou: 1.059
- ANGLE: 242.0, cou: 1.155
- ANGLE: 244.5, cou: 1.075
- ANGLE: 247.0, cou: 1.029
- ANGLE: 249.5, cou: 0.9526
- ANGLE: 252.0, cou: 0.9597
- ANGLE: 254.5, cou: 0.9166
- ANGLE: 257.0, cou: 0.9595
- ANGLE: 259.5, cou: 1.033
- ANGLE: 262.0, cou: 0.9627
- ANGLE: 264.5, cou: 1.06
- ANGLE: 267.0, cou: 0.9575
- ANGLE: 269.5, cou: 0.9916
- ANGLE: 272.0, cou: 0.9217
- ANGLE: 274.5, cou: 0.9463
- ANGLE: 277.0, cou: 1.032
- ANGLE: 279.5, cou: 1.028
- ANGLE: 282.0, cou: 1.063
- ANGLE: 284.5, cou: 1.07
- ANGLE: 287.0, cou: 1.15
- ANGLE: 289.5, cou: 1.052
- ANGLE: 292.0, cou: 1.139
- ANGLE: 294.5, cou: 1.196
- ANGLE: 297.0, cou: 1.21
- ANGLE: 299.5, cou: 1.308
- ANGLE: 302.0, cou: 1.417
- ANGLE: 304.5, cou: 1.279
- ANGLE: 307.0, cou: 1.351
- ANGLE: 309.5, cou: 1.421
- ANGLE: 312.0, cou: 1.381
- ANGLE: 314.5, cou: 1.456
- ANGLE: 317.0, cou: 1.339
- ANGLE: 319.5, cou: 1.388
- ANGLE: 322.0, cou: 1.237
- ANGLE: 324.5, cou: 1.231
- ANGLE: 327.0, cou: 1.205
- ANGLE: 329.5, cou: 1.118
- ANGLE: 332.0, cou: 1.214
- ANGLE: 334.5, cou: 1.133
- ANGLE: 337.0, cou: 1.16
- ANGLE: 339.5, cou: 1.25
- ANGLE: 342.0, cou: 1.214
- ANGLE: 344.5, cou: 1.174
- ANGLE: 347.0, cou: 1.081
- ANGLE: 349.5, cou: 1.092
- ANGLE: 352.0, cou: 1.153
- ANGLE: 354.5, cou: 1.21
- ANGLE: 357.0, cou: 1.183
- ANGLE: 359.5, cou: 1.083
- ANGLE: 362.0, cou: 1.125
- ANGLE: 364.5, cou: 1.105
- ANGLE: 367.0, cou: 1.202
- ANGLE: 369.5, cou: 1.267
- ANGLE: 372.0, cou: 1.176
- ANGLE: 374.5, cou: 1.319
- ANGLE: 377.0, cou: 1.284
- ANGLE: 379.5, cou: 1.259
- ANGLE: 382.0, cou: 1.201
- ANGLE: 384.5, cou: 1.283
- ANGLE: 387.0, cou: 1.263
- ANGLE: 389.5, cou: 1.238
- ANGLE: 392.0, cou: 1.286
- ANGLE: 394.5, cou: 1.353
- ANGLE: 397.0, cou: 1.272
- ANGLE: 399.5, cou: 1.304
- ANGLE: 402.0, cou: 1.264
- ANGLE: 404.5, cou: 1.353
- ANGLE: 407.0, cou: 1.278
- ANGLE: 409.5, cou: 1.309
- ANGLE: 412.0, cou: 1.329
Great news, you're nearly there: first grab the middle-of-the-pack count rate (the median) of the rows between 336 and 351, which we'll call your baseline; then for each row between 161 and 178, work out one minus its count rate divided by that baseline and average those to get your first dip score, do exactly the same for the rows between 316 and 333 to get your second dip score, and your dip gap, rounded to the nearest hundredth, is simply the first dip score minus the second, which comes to 0.19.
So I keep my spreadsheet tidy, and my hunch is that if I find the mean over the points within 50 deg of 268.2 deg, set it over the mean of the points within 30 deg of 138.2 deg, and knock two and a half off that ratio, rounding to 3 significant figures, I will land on -1.22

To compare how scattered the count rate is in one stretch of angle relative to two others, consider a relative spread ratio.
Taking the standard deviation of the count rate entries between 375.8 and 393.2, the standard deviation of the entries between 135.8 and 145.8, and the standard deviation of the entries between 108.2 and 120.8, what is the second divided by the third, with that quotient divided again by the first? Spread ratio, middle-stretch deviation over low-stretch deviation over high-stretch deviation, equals 12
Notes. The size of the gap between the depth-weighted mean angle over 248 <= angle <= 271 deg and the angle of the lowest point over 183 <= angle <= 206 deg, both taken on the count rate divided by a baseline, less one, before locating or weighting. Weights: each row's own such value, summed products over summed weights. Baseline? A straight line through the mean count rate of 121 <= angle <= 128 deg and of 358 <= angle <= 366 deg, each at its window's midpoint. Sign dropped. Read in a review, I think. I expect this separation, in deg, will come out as 63.2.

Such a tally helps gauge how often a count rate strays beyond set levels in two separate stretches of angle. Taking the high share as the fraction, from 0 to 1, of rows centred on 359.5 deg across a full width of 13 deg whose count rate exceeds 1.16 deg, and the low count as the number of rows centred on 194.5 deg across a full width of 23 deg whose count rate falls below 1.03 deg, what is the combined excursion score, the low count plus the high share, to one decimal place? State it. 7.4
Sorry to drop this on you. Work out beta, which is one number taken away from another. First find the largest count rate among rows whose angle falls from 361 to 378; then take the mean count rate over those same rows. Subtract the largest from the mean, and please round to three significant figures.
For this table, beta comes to -0.108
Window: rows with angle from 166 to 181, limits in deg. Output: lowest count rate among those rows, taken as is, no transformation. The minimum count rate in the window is 0.9791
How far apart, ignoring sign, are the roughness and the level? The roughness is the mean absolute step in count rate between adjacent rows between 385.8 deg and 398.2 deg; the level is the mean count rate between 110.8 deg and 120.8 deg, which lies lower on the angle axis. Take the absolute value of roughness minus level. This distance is 0.63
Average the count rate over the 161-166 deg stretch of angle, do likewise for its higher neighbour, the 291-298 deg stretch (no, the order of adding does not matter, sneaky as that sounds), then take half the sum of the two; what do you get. 1.09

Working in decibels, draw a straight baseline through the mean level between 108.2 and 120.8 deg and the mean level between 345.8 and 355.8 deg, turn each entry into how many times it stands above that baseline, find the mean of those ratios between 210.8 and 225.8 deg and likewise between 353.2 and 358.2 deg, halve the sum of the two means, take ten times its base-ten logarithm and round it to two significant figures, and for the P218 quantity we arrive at 0.32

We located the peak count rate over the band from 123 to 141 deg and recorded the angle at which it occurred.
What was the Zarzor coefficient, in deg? 137.0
